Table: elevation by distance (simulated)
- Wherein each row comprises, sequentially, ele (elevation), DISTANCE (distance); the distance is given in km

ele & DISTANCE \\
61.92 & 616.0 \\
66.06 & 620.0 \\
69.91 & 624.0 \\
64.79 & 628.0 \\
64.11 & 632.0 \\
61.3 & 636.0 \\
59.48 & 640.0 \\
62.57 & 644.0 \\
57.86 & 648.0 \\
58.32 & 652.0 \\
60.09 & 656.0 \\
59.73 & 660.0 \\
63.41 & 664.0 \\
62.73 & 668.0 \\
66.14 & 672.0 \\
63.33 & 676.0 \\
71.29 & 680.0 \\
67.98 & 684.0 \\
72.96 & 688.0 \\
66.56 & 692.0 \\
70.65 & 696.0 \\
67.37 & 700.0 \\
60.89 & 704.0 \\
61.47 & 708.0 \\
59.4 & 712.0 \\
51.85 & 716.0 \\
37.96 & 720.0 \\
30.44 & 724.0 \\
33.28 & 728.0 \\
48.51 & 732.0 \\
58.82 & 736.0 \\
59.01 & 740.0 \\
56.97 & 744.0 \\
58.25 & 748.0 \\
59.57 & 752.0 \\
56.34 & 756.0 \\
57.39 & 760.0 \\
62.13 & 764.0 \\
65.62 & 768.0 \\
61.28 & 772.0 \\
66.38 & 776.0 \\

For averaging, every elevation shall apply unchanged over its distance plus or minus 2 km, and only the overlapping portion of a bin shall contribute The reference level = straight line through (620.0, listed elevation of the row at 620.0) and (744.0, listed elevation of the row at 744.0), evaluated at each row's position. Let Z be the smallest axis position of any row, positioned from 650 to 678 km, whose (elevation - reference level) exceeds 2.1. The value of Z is 672.0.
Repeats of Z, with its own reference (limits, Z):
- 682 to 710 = 684.0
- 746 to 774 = 752.0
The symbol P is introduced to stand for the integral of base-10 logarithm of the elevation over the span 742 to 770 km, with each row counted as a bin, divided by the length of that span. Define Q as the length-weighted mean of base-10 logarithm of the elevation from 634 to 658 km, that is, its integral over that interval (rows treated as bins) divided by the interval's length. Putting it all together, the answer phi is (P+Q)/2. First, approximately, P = 1.77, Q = 1.778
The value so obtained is 1.78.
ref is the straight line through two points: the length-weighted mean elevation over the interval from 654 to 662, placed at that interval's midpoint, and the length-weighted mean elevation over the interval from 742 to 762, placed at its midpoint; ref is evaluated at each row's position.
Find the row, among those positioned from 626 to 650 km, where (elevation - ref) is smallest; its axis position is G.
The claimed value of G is 648.0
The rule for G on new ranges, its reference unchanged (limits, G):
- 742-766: 756.0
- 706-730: 724.0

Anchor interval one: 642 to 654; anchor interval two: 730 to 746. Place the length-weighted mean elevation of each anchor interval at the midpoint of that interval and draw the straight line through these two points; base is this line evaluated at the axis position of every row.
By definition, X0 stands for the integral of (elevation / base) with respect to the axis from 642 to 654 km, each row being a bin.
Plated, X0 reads 12.0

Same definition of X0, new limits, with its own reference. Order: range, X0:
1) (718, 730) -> 7.2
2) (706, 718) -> 12.1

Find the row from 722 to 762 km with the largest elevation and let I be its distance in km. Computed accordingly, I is 752.0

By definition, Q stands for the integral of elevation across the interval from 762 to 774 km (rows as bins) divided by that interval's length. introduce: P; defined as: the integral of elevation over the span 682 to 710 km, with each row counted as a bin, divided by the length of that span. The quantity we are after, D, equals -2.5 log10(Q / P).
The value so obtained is 0.06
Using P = 66.8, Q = 63.0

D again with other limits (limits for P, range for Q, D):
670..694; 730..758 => 0.20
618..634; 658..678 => 0.05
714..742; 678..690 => -0.47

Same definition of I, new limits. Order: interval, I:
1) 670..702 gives 688.0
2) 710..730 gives 712.0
